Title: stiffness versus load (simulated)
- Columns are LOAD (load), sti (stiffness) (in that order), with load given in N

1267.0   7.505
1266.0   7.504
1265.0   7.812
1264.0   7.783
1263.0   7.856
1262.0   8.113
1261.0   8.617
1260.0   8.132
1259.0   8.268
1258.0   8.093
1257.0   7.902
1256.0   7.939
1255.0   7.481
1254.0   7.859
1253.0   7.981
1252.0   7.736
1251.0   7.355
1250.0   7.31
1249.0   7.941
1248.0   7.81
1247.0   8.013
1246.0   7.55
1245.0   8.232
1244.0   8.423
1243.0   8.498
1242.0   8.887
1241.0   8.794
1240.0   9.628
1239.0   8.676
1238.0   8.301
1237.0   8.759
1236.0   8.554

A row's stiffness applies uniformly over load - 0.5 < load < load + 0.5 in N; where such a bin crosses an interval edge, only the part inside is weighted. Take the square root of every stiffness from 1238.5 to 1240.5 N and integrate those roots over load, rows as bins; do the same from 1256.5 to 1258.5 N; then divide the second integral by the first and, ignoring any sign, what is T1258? 0.94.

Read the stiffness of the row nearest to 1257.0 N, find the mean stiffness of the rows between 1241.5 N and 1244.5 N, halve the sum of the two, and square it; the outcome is 68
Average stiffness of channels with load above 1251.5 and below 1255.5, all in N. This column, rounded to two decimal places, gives 7.76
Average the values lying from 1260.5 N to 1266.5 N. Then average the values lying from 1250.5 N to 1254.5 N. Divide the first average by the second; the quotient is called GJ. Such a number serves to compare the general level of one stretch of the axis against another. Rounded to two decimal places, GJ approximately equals 1.03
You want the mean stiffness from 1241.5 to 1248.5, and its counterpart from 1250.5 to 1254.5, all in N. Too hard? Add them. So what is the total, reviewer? 15.9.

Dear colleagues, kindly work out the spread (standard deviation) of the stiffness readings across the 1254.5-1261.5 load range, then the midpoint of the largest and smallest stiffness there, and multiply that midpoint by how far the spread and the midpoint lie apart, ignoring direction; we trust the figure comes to 62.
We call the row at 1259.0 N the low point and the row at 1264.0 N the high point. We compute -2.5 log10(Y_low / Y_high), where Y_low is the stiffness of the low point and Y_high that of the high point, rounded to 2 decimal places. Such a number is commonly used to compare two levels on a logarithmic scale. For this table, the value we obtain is -0.07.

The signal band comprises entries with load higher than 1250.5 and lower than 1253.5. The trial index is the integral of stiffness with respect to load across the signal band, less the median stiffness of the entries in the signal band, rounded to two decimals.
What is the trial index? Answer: 15.34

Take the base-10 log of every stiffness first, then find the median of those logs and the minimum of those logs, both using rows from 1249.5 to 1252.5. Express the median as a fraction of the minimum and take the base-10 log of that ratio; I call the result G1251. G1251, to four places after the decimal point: 0.0013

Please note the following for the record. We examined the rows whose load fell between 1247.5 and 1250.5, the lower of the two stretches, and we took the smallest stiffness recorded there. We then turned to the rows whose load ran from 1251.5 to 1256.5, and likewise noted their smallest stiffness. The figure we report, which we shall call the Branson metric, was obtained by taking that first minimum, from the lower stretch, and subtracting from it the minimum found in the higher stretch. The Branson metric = -0.17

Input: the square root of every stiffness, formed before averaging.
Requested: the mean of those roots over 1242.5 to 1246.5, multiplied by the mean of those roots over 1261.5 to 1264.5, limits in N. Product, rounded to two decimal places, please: 8.04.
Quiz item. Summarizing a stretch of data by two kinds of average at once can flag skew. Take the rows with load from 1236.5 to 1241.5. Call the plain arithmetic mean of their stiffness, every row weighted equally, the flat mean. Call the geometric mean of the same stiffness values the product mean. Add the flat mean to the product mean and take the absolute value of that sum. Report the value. 17.7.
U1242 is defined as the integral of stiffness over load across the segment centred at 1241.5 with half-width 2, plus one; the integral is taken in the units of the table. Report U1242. 36.8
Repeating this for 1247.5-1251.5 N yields 31.4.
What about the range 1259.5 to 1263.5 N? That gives 33.7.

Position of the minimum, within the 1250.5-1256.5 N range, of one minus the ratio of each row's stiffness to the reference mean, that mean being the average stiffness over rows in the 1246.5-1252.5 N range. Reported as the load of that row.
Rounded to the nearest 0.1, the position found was 1253.0 N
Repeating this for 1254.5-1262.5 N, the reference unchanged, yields 1261.0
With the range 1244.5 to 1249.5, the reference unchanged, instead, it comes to 1245.0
